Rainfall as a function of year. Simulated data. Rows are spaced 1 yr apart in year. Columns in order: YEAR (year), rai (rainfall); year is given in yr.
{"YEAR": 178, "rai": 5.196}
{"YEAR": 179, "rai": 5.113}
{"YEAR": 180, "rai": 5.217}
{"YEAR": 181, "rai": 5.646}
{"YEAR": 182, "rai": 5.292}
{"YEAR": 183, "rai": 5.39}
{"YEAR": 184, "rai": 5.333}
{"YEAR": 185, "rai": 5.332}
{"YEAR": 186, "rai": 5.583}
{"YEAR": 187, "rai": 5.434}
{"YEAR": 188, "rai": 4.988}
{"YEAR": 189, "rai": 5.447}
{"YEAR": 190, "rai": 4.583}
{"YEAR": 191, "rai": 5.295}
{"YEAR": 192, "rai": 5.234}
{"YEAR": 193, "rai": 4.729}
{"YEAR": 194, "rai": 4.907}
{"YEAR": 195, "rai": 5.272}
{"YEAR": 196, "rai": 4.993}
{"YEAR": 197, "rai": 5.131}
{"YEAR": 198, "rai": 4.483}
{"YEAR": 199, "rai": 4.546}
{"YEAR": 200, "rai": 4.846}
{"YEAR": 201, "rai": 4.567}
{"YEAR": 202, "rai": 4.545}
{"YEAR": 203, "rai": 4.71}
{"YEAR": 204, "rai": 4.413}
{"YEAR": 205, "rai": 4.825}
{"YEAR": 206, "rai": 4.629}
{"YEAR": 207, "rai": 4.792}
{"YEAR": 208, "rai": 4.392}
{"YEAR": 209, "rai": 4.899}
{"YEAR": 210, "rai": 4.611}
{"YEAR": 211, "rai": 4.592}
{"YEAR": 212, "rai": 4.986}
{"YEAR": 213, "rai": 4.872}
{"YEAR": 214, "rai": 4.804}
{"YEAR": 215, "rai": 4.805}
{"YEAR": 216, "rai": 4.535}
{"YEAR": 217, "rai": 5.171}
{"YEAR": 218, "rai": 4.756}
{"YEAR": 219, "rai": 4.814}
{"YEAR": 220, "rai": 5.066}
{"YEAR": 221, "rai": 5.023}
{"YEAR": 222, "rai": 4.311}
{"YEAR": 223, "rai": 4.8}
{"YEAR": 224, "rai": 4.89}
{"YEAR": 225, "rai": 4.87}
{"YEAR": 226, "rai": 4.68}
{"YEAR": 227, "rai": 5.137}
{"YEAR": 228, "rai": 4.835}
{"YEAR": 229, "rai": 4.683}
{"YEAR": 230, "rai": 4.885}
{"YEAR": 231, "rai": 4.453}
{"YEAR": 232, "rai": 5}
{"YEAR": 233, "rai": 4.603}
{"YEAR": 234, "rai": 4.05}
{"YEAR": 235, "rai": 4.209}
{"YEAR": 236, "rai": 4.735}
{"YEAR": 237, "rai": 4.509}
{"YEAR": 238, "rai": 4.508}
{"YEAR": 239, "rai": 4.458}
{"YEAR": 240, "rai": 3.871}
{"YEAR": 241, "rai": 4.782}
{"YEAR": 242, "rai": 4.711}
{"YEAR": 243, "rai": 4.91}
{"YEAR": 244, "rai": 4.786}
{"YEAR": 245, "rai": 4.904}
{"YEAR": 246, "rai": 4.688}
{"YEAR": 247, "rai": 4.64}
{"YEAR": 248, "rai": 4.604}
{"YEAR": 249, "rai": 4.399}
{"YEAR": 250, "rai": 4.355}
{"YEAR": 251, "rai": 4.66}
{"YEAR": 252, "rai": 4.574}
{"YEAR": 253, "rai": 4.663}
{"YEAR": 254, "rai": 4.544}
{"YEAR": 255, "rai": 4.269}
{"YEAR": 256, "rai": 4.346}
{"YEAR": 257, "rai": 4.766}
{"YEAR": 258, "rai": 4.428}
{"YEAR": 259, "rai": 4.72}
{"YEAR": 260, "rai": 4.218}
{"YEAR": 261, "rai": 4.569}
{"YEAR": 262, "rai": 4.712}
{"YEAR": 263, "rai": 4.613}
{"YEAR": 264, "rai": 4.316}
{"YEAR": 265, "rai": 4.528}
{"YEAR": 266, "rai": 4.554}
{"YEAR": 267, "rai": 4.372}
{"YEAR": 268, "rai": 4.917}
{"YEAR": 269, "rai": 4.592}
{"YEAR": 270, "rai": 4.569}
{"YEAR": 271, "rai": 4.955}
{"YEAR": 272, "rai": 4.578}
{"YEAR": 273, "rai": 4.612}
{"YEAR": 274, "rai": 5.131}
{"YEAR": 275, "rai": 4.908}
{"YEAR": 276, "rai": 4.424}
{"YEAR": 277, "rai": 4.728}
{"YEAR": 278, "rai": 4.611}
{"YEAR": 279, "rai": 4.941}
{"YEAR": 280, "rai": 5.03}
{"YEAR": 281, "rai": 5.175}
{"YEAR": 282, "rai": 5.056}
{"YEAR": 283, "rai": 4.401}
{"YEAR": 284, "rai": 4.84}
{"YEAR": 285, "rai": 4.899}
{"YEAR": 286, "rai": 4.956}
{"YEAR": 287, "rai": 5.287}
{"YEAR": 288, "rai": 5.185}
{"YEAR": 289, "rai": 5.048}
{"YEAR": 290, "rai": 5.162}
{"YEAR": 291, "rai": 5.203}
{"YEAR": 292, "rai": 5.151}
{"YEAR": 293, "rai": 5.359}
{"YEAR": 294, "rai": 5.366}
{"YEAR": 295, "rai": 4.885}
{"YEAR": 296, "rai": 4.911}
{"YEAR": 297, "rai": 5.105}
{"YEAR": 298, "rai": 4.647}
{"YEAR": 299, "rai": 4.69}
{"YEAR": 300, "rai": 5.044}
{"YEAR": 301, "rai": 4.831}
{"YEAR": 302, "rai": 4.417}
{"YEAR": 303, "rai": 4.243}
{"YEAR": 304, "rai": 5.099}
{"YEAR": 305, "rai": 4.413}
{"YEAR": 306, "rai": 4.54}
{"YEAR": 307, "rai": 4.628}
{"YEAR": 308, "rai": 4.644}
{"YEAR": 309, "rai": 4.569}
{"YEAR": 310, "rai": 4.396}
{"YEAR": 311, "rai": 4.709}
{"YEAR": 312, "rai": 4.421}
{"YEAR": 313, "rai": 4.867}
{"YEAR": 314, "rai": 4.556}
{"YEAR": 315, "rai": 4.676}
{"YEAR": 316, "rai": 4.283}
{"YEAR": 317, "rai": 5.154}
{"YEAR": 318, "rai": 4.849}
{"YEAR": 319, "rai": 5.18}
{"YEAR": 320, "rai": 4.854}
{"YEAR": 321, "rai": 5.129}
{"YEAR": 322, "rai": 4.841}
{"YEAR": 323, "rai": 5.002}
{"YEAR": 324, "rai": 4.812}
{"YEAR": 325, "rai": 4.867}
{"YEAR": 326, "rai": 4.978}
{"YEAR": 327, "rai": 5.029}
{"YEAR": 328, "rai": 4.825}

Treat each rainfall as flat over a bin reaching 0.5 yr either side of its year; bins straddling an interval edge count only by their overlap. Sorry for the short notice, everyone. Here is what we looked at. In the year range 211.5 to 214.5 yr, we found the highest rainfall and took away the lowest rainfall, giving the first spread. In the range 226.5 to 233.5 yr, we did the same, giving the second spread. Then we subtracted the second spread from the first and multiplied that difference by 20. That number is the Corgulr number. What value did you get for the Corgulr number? -10.0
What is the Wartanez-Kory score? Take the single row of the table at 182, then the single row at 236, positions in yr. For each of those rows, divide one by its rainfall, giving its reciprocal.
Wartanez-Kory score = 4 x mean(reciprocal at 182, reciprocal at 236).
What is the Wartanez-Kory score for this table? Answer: 0.800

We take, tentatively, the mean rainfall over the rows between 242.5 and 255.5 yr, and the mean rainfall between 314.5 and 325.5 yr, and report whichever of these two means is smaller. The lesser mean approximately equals 4.62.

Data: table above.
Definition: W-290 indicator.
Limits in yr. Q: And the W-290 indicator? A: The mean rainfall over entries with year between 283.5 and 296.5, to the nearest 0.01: 5.10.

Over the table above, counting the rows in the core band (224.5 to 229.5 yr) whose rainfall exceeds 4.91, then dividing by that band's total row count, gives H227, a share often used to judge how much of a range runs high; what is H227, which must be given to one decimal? 0.2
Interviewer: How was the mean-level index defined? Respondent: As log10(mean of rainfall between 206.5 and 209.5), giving 0.672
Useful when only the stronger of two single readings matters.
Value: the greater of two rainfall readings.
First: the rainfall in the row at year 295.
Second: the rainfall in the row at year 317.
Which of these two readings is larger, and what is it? 5.15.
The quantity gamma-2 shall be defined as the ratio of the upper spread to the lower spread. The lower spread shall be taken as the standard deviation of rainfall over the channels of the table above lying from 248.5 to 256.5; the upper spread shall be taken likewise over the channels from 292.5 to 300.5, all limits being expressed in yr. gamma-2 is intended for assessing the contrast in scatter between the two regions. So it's 1.78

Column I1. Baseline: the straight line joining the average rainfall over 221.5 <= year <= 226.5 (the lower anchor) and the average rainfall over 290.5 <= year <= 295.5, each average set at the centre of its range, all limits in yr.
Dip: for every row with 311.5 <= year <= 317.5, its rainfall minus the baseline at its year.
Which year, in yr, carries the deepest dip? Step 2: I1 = 316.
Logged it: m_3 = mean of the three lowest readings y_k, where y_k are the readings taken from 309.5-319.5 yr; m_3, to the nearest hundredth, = 4.37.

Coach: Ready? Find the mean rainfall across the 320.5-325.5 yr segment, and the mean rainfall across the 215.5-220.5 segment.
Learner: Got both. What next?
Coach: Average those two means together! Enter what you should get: 4.90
